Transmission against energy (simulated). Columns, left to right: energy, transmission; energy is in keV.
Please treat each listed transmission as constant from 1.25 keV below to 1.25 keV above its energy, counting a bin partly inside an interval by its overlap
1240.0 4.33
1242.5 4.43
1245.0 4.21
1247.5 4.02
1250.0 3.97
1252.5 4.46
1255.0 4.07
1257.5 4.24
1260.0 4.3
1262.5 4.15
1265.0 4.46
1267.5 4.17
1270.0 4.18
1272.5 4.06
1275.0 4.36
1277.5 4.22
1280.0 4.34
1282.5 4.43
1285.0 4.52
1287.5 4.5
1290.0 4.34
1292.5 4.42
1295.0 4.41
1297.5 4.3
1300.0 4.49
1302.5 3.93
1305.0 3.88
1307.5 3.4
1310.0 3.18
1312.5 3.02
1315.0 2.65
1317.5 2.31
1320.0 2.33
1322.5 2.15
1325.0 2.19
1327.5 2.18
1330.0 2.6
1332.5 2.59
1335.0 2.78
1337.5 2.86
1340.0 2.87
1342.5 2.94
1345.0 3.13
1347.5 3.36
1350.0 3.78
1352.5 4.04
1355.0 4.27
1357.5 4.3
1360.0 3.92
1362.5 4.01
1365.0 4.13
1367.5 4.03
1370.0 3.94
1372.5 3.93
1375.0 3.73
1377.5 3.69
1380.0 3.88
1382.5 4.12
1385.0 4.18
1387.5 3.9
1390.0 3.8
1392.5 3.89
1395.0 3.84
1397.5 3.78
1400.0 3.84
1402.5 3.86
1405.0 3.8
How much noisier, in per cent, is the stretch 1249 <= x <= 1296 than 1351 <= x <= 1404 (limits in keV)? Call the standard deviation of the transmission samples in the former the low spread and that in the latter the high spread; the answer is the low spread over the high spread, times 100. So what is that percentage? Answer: 96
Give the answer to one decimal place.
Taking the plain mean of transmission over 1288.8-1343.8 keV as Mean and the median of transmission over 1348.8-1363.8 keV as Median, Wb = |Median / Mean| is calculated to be 1.3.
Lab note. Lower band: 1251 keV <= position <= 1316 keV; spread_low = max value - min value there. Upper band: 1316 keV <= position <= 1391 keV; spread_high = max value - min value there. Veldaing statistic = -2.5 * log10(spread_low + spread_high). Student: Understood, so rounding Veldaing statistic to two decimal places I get -1.51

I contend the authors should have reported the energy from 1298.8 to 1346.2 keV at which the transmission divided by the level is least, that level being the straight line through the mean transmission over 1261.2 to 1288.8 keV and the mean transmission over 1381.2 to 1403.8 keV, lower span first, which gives 1322.5 keV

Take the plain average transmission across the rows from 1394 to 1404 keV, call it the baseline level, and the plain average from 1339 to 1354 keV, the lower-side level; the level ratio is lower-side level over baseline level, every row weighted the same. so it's 0.88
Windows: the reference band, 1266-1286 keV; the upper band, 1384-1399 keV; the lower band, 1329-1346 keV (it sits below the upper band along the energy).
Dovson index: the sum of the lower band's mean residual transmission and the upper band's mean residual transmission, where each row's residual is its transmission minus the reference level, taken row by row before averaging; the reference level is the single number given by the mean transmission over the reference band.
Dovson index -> -1.85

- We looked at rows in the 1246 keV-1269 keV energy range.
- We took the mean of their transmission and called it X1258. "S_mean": 4.20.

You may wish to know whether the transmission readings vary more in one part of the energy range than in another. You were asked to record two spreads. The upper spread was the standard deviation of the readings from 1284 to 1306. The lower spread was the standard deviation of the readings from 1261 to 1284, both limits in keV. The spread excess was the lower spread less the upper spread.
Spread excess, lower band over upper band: -0.10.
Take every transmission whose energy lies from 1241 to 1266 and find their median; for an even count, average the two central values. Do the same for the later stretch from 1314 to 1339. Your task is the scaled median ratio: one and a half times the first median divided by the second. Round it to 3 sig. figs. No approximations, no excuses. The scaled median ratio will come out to 2.58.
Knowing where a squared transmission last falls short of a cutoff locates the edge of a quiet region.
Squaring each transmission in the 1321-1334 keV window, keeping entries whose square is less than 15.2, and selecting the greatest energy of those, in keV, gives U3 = 1332.5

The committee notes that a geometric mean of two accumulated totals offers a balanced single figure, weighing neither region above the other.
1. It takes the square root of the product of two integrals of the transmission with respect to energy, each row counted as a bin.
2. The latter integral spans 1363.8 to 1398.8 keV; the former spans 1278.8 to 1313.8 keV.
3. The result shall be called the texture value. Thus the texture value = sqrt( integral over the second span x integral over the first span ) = 140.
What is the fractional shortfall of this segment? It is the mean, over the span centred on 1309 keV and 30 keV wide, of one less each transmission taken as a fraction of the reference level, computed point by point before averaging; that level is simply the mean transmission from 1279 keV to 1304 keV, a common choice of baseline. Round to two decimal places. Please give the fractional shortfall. 0.24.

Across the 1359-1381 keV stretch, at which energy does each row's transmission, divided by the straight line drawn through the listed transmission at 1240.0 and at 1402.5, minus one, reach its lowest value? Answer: 1377.5 keV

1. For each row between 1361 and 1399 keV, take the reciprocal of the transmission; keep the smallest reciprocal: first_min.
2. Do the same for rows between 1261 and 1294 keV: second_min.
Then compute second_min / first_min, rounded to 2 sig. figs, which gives 0.92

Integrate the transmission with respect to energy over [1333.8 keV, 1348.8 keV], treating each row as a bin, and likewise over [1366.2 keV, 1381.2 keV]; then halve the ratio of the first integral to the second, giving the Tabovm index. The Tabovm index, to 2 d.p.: 0.39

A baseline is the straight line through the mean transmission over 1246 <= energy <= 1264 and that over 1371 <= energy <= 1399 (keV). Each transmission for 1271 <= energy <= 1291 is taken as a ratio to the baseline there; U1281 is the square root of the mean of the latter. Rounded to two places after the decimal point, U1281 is 1.03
